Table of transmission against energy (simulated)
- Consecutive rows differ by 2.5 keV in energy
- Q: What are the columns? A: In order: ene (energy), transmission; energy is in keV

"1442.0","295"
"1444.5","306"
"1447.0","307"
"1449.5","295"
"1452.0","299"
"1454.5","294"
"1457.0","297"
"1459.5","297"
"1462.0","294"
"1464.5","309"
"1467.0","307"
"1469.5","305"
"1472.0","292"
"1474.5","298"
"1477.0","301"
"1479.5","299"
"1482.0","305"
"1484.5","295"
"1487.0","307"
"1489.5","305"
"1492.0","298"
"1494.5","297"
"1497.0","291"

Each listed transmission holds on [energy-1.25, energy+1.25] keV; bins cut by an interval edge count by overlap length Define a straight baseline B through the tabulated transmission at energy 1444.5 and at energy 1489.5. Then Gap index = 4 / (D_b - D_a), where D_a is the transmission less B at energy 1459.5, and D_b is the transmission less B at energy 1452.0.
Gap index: 2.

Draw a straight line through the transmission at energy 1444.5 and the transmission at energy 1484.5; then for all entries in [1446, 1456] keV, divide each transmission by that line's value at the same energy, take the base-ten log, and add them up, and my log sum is -0.032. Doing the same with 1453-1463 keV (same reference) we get -0.039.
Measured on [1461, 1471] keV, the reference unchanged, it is 0.020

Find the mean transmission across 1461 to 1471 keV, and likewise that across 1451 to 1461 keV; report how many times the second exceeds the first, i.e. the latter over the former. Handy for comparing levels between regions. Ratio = 0.977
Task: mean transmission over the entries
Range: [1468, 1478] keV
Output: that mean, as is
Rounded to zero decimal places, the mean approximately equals 299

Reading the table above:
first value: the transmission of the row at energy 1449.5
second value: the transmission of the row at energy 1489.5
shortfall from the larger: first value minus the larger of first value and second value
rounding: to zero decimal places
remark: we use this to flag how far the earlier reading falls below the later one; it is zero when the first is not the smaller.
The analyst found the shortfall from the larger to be -10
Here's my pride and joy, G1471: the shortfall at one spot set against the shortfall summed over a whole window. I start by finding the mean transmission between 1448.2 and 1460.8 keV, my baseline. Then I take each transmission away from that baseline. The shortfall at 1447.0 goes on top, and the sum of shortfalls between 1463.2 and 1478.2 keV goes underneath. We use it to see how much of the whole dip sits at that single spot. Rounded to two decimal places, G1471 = 0.32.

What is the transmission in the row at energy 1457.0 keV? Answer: 297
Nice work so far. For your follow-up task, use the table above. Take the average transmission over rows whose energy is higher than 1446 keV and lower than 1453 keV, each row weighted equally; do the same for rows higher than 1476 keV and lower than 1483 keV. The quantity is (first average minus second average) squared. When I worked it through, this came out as 2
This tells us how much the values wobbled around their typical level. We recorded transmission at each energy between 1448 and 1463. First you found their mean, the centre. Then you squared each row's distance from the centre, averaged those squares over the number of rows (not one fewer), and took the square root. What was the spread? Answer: 1.8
